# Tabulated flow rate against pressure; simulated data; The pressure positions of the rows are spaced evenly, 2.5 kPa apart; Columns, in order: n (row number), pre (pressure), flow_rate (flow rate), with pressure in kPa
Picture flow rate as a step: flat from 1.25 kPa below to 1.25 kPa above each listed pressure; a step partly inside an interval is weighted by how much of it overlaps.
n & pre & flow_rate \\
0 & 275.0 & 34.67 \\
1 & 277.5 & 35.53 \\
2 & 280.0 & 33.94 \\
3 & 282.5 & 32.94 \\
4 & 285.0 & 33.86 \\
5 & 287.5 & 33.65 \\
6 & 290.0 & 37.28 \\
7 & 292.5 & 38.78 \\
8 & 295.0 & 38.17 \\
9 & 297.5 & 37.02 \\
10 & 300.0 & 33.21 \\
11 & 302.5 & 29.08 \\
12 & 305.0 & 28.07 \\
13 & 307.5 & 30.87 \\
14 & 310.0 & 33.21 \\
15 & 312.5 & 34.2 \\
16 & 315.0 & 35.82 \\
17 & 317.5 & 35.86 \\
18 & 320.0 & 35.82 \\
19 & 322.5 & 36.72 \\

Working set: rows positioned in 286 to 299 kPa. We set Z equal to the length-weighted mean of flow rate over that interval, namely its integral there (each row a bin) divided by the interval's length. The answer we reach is 36.8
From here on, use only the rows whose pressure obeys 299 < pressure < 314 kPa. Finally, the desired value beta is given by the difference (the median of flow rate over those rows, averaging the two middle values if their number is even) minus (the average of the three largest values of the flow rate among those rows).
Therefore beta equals -1.5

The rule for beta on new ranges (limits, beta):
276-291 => -1.7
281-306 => -4.3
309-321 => 0.0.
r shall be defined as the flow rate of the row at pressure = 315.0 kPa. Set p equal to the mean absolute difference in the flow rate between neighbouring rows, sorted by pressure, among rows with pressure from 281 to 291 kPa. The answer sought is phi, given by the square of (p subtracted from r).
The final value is 1172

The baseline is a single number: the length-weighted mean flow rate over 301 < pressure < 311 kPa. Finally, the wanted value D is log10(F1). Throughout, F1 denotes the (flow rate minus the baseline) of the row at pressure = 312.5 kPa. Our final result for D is 0.590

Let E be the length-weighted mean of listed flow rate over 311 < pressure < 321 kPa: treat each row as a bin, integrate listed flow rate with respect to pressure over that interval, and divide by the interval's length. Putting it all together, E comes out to 35.4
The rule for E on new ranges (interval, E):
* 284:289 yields 33.9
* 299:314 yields 31.5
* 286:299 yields 36.8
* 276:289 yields 34.1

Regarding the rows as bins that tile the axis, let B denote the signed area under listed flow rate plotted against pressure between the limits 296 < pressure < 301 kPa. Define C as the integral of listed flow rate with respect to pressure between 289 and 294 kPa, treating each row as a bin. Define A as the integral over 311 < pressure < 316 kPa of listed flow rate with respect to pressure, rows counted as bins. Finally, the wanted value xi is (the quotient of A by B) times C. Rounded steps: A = 174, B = 177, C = 190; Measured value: 188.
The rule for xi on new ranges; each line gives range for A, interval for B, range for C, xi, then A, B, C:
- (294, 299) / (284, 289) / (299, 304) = 170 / 187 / 170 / 154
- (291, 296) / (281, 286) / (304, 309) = 171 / 192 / 167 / 149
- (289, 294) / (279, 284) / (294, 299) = 213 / 190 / 167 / 187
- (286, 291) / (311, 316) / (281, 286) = 169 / 176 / 174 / 167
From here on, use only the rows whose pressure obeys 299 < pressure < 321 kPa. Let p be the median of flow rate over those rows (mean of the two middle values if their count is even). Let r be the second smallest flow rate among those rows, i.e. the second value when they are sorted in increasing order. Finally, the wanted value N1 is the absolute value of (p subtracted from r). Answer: 4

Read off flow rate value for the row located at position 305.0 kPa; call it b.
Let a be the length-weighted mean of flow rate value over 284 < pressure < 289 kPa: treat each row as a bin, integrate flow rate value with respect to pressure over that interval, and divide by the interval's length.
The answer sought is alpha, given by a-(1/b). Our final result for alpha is 33.9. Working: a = 33.9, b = 28.07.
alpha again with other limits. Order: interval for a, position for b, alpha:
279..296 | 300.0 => 35.5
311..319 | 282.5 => 35.2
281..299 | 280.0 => 35.9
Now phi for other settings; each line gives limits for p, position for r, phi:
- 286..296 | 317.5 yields 1152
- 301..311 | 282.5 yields 954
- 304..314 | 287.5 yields 999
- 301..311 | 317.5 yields 1143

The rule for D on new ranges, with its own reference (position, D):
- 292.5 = 0.928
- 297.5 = 0.827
